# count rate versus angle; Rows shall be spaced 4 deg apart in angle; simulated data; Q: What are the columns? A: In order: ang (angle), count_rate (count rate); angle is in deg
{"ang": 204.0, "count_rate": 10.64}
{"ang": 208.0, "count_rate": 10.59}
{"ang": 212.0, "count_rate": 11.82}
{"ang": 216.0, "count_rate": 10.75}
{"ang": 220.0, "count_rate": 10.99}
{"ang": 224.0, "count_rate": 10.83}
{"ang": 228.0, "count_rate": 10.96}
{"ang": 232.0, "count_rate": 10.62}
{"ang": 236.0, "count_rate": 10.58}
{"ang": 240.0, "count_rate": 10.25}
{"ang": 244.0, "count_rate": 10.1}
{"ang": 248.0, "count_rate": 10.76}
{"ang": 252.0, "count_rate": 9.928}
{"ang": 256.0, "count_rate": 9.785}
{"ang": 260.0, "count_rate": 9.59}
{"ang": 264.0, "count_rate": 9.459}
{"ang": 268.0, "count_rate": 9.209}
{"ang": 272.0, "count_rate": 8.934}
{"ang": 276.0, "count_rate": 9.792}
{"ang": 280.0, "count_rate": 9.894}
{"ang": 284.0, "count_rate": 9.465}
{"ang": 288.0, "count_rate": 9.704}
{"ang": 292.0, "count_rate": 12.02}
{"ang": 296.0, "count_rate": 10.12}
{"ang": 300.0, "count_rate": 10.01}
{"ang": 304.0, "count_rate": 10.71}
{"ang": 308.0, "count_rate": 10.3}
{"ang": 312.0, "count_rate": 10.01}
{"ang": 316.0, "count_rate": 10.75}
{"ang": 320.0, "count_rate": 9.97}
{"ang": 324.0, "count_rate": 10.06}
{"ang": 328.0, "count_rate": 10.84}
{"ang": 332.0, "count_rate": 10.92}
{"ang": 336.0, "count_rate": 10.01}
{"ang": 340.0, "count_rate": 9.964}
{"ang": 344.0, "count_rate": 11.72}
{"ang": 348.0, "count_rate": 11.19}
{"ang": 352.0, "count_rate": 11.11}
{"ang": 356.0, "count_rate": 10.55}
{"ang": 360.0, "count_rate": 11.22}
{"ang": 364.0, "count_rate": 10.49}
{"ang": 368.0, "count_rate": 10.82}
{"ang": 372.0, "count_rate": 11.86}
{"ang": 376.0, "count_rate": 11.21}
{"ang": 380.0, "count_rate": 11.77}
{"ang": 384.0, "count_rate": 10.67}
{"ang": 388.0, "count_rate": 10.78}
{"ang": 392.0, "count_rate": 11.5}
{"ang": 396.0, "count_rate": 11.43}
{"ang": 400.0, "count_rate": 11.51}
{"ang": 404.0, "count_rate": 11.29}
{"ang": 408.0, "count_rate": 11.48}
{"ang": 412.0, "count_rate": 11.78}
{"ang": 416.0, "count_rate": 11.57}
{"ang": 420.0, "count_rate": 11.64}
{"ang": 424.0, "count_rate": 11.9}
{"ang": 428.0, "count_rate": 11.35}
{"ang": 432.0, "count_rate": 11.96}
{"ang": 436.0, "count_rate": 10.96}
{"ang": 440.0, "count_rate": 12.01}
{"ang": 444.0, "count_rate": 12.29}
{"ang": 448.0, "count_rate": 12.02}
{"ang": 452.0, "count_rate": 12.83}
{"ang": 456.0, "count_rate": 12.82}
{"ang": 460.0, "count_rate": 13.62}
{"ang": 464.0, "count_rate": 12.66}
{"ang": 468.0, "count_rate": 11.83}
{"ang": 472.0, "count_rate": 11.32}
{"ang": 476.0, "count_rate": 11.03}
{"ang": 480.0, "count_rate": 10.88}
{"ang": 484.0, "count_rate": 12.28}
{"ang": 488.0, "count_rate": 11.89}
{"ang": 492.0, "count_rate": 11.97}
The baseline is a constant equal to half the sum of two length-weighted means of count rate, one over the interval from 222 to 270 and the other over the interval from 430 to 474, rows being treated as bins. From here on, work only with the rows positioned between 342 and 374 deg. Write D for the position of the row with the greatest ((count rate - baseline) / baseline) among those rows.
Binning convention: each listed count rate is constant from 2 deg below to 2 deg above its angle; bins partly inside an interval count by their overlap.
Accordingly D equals 372.0 deg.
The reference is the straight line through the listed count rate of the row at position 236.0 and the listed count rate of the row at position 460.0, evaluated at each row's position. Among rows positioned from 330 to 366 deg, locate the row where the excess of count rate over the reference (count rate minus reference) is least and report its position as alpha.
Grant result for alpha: 340.0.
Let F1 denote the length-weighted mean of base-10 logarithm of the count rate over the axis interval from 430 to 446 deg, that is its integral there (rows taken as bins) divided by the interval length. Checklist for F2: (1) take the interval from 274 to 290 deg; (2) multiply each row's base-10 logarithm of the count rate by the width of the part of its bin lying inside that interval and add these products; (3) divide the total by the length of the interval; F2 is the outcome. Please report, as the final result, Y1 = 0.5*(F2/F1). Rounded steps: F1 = 1.07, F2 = 0.99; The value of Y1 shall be 0.461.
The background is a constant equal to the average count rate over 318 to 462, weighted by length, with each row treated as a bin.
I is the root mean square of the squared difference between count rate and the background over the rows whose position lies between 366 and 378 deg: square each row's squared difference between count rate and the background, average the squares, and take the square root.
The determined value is 0.22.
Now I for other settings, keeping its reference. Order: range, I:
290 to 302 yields 1.41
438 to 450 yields 0.60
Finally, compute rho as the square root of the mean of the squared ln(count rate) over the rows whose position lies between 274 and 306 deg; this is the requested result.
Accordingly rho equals 2.32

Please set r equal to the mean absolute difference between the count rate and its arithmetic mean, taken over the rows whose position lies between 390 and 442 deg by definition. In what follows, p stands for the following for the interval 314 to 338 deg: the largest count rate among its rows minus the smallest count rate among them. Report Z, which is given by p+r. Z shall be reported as 1.17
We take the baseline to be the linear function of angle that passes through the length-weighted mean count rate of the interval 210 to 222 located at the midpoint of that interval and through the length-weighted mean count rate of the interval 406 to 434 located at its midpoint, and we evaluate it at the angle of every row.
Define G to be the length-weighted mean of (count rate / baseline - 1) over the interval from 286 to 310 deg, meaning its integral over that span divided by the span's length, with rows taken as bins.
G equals -0.08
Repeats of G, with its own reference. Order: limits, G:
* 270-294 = -0.12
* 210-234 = -0.02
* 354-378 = -0.04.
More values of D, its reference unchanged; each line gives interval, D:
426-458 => 452.0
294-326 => 316.0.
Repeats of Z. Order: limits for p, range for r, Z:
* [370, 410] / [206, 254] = 1.53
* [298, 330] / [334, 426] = 1.32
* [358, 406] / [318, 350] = 1.95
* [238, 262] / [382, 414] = 1.46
